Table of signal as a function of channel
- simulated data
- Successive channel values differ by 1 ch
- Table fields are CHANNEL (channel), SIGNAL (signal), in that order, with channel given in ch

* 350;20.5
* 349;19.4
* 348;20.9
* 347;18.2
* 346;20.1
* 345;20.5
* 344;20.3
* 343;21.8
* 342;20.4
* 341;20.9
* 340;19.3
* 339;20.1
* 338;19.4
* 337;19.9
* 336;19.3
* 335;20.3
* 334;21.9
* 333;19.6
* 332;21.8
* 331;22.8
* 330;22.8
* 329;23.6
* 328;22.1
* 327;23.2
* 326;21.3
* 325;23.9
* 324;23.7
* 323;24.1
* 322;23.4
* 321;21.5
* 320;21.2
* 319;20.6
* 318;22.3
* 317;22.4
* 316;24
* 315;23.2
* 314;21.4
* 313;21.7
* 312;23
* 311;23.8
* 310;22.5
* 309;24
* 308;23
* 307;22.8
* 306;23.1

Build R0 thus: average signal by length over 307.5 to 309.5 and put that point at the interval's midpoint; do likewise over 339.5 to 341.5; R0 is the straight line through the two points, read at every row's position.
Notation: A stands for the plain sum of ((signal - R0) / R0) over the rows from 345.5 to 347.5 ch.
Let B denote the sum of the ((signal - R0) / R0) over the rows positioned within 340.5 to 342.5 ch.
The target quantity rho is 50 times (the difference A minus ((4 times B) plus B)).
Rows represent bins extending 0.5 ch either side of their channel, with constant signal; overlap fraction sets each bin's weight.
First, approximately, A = -0.03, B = 0.07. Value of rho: -18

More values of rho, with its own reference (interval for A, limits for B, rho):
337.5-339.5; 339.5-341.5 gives -3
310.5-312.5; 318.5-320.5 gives 33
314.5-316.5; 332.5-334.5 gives 6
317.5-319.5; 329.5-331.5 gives -43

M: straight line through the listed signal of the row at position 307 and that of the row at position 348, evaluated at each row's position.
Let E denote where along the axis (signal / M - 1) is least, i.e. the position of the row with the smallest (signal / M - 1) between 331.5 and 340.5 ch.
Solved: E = 336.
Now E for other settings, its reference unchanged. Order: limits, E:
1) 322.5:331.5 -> 326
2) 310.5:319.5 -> 319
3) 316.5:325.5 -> 319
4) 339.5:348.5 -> 347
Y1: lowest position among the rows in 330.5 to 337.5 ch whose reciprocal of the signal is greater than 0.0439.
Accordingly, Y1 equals 332 ch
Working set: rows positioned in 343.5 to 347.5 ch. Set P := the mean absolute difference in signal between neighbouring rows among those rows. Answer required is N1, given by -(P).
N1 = -0.83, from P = 0.83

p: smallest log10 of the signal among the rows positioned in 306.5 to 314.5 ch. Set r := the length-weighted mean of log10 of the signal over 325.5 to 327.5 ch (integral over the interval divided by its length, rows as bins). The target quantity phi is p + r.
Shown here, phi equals 2.677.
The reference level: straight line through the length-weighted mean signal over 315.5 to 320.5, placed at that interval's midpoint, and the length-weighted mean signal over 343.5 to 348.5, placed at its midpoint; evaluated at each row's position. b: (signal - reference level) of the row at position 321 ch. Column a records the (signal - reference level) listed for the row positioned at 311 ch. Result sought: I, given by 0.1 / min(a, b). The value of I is -0.27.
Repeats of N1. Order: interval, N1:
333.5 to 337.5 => -1.07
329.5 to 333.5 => -1.07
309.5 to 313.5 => -1.13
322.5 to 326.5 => -1.07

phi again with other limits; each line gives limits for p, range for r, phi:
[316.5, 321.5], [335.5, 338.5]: 2.605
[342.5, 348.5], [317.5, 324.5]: 2.610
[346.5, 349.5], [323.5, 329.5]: 2.621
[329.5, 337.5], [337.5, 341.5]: 2.585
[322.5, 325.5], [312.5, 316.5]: 2.728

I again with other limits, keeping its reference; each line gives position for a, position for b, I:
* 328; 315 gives 0.13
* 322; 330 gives 0.06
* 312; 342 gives 1.00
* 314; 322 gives -0.10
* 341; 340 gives -0.09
